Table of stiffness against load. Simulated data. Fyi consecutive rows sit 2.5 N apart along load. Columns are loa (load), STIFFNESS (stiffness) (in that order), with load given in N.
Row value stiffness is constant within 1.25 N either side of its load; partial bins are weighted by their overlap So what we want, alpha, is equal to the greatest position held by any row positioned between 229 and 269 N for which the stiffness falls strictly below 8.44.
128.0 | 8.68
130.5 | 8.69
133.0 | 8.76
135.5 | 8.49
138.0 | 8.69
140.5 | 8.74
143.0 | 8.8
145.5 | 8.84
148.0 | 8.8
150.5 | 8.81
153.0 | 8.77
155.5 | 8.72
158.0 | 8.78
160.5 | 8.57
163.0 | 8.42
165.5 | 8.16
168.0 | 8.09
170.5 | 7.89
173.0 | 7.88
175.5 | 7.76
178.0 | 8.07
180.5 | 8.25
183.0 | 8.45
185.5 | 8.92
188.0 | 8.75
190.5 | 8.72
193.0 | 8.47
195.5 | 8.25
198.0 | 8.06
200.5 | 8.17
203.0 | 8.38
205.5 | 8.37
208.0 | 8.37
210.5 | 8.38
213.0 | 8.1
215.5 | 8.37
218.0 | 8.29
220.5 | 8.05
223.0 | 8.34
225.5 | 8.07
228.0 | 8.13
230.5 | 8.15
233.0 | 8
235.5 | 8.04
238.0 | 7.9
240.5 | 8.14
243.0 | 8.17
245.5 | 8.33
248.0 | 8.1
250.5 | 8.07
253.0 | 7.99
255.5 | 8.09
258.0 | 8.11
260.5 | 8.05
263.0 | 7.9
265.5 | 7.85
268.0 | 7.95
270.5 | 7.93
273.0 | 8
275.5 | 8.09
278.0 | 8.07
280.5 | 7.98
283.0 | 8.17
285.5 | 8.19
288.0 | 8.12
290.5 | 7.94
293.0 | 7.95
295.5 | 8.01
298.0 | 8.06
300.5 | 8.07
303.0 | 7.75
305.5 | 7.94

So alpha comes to 268.0 N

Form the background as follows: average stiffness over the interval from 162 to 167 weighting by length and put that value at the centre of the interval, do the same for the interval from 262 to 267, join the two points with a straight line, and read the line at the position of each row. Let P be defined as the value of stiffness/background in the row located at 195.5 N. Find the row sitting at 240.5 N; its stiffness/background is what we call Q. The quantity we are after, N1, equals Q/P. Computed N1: 1.01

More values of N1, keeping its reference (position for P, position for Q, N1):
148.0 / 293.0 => 0.97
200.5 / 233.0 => 0.99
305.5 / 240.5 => 0.99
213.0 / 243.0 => 1.02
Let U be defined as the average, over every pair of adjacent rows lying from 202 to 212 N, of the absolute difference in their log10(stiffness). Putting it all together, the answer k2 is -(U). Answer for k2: 0.000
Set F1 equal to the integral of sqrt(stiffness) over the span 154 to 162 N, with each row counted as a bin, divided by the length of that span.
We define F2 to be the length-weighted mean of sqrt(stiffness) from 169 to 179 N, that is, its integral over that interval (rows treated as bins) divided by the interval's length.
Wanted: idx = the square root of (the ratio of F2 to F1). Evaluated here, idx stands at 0.98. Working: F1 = 2.95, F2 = 2.81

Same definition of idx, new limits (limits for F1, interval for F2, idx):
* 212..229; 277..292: 1.00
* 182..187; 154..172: 0.99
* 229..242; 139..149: 1.02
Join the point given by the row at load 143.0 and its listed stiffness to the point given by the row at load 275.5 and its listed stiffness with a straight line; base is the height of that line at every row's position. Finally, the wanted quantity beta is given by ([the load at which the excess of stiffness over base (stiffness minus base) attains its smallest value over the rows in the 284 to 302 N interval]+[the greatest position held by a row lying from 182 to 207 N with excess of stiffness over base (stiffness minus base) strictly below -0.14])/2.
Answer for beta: 245.5 N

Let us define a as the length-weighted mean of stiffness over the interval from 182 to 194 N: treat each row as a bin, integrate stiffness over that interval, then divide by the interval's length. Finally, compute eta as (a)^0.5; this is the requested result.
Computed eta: 2.94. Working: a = 8.67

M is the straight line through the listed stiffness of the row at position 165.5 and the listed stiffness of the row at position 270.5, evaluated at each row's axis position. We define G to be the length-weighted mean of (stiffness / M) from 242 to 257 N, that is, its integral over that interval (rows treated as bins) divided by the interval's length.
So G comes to 1.02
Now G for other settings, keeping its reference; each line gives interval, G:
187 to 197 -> 1.05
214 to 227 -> 1.02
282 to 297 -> 1.02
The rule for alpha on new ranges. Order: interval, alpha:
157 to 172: 170.5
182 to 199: 198.0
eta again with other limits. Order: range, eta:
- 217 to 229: 2.86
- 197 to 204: 2.86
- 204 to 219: 2.88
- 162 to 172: 2.85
